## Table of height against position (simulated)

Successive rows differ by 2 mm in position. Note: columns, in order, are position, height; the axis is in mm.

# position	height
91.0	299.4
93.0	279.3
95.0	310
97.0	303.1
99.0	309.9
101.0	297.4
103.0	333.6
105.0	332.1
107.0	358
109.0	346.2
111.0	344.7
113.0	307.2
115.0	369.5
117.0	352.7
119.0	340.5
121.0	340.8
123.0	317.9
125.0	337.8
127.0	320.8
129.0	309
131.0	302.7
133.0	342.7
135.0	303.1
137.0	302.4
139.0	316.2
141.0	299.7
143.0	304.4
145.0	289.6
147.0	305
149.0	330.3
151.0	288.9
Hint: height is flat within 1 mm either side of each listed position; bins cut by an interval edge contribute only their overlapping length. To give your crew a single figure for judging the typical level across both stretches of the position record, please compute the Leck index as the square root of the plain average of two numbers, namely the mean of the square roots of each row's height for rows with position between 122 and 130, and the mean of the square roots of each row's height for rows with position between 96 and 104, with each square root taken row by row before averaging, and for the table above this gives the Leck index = 4.22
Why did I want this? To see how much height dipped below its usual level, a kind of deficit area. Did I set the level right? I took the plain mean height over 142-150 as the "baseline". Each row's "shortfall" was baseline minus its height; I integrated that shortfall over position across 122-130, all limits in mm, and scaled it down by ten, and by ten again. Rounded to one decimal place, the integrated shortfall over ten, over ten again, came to -1.1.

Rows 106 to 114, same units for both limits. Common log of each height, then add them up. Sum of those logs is 10.1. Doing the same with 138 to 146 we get 9.9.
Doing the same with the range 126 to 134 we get 10.0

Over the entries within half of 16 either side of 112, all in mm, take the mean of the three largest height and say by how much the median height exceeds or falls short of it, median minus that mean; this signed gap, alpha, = -14.6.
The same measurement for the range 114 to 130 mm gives -15.2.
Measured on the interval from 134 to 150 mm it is -13.4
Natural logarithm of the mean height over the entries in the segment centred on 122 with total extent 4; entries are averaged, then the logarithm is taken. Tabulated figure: 5.80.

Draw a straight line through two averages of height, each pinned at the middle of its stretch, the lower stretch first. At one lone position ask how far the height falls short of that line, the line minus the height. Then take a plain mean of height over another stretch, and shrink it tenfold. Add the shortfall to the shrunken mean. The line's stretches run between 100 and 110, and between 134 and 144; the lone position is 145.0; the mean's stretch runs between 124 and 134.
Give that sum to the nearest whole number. 43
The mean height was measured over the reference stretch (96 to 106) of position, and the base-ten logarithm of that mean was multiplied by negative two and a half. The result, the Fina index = -6.25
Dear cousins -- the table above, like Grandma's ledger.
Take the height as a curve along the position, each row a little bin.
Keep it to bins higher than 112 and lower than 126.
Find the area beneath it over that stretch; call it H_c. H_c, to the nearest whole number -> 4733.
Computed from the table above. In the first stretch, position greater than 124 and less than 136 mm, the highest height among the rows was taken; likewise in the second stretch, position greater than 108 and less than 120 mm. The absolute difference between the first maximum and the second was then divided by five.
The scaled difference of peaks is 5.4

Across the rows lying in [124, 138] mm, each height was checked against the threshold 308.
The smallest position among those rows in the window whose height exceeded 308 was 125.0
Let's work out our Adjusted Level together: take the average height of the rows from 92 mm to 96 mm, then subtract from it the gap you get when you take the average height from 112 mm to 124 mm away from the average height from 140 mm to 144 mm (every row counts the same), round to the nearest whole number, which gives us 331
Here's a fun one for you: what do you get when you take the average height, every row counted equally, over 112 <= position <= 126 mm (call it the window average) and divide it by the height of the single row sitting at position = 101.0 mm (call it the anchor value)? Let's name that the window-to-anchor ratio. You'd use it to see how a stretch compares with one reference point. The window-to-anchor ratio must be 1.14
